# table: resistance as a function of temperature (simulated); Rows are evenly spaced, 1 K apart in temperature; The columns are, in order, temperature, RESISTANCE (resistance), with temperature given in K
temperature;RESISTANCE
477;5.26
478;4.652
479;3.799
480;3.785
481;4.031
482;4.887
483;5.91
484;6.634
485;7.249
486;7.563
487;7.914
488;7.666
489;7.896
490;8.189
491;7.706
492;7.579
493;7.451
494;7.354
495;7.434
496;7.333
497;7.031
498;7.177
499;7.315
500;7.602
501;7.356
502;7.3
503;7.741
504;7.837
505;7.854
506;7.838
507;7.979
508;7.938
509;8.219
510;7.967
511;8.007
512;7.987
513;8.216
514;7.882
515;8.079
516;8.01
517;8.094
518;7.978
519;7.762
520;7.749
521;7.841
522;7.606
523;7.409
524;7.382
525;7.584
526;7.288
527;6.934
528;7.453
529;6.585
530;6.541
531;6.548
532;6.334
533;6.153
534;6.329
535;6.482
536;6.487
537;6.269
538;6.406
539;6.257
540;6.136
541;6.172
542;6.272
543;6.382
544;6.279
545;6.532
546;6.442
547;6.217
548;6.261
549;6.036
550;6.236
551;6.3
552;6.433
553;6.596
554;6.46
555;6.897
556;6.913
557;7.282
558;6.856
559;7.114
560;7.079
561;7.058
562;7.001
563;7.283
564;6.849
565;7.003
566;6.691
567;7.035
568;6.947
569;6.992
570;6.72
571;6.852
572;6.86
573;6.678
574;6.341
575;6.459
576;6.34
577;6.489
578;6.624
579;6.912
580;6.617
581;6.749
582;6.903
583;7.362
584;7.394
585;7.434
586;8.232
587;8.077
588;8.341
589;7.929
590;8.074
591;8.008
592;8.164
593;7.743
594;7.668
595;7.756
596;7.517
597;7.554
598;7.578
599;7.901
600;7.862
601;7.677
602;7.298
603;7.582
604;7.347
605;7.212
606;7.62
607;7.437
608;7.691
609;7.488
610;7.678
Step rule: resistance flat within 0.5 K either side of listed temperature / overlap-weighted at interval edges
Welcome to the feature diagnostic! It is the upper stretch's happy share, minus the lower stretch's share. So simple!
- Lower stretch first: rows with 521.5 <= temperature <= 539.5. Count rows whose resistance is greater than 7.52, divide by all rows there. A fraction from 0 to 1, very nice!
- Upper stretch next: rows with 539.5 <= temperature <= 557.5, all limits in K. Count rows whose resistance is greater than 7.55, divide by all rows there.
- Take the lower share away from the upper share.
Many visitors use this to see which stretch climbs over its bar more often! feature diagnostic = -0.1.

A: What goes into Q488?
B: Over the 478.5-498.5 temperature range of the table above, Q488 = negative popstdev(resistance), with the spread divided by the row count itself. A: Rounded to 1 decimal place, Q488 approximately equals -1.4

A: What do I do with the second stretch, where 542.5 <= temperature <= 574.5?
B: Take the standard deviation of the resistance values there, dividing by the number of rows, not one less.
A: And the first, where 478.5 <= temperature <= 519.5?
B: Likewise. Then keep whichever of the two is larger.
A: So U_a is 1.1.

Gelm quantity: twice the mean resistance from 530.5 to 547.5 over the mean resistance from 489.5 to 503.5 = 1.70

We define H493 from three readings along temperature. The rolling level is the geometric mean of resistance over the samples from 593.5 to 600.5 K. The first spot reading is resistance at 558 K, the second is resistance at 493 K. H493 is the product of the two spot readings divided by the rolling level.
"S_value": 6.6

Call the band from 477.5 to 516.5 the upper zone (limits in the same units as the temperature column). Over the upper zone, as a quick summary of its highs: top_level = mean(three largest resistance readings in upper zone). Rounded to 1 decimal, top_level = 8.2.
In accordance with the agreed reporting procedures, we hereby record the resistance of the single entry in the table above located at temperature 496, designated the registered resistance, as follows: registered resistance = 7.333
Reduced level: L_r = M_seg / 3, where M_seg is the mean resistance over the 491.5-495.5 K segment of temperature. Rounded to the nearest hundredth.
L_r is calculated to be 2.48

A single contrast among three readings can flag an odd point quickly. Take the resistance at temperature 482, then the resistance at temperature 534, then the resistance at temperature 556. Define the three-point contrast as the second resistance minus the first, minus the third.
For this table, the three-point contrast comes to -5.5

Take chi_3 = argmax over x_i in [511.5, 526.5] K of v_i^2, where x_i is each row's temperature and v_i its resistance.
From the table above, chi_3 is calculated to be 513 K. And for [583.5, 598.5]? 588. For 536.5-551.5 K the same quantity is 545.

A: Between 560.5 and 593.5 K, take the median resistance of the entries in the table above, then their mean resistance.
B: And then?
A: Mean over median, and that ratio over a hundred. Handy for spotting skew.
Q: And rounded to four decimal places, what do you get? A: 0.0102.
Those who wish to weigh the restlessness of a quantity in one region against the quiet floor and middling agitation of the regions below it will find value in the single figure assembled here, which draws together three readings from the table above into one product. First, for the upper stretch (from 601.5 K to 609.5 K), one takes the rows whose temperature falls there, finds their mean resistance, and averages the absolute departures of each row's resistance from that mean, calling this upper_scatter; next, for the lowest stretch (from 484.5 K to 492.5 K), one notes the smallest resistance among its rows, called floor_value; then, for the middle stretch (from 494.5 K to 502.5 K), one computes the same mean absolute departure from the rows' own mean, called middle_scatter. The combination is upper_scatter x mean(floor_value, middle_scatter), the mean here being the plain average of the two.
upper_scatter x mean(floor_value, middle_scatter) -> 0.50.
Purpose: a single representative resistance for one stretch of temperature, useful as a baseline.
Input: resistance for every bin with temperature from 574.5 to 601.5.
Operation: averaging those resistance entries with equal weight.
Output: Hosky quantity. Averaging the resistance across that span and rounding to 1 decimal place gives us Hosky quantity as 7.5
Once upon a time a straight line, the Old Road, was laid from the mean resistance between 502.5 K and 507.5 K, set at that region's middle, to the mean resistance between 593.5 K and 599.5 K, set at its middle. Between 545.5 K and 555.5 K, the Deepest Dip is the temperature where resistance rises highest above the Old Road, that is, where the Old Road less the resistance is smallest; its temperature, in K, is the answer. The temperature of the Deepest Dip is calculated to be 555 K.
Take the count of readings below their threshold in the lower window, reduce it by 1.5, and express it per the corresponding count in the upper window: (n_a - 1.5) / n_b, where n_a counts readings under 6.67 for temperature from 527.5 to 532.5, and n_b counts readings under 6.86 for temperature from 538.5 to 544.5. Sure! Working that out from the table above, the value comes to 0.42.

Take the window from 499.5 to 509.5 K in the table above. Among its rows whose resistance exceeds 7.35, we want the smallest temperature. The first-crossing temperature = 500 K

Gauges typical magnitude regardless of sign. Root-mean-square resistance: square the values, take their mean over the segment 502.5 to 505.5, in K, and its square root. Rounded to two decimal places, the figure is 7.81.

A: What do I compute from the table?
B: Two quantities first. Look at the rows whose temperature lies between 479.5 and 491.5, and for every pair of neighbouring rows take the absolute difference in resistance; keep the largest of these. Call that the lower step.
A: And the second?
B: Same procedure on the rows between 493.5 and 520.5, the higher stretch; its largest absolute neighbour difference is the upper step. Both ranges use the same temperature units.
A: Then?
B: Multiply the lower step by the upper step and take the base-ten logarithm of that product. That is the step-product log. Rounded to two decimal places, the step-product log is -0.35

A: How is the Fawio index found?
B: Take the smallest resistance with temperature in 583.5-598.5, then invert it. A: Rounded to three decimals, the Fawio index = 0.135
